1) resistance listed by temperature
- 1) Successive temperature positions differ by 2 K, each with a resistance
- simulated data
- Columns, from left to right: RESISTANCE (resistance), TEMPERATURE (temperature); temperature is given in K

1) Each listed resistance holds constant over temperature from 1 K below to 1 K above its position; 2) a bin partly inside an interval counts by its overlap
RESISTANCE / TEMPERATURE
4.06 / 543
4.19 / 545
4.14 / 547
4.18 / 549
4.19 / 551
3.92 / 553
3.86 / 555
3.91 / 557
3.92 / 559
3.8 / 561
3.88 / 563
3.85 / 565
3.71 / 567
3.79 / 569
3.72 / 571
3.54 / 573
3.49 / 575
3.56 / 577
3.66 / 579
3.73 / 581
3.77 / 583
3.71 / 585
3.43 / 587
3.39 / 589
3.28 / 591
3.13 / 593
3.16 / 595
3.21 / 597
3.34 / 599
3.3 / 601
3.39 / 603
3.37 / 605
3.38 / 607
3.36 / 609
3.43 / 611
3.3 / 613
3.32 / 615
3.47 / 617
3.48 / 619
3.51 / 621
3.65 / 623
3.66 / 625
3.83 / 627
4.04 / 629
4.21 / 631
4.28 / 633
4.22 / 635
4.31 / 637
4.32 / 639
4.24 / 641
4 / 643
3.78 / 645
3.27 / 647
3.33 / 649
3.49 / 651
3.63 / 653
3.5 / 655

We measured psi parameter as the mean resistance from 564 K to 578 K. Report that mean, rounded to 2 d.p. 3.67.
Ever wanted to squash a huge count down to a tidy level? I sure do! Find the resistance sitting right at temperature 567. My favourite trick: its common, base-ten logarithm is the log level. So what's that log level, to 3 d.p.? 0.569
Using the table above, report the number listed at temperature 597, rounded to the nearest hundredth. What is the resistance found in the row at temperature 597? 3.21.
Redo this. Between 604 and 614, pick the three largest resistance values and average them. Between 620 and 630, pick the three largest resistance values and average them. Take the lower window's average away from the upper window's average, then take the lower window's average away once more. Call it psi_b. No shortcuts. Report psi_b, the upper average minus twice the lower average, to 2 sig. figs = -2.9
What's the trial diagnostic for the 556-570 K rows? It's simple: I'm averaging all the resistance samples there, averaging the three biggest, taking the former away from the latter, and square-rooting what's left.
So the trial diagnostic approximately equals 0.26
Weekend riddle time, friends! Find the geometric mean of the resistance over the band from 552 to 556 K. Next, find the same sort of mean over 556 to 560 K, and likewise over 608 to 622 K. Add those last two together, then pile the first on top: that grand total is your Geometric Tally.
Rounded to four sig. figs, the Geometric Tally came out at 11.21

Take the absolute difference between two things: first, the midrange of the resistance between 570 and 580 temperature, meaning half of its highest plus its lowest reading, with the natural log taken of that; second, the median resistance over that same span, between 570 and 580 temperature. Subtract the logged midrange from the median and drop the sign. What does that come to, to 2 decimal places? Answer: 2.28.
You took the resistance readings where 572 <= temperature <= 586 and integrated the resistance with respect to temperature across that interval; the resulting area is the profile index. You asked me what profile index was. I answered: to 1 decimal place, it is 50.9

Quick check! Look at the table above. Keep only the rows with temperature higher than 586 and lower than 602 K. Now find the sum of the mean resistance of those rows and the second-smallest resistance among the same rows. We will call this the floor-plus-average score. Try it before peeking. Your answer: 6.44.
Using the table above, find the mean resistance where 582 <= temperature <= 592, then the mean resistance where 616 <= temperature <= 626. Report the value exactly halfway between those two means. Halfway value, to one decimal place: 3.5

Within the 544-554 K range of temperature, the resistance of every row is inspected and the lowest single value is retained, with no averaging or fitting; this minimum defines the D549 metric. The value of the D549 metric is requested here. 3.92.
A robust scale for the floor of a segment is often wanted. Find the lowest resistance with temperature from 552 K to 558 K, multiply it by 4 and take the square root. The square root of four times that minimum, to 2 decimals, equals 3.93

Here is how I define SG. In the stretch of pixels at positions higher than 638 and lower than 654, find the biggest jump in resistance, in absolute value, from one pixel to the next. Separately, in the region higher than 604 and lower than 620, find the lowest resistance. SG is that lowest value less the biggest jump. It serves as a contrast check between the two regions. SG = 2.8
